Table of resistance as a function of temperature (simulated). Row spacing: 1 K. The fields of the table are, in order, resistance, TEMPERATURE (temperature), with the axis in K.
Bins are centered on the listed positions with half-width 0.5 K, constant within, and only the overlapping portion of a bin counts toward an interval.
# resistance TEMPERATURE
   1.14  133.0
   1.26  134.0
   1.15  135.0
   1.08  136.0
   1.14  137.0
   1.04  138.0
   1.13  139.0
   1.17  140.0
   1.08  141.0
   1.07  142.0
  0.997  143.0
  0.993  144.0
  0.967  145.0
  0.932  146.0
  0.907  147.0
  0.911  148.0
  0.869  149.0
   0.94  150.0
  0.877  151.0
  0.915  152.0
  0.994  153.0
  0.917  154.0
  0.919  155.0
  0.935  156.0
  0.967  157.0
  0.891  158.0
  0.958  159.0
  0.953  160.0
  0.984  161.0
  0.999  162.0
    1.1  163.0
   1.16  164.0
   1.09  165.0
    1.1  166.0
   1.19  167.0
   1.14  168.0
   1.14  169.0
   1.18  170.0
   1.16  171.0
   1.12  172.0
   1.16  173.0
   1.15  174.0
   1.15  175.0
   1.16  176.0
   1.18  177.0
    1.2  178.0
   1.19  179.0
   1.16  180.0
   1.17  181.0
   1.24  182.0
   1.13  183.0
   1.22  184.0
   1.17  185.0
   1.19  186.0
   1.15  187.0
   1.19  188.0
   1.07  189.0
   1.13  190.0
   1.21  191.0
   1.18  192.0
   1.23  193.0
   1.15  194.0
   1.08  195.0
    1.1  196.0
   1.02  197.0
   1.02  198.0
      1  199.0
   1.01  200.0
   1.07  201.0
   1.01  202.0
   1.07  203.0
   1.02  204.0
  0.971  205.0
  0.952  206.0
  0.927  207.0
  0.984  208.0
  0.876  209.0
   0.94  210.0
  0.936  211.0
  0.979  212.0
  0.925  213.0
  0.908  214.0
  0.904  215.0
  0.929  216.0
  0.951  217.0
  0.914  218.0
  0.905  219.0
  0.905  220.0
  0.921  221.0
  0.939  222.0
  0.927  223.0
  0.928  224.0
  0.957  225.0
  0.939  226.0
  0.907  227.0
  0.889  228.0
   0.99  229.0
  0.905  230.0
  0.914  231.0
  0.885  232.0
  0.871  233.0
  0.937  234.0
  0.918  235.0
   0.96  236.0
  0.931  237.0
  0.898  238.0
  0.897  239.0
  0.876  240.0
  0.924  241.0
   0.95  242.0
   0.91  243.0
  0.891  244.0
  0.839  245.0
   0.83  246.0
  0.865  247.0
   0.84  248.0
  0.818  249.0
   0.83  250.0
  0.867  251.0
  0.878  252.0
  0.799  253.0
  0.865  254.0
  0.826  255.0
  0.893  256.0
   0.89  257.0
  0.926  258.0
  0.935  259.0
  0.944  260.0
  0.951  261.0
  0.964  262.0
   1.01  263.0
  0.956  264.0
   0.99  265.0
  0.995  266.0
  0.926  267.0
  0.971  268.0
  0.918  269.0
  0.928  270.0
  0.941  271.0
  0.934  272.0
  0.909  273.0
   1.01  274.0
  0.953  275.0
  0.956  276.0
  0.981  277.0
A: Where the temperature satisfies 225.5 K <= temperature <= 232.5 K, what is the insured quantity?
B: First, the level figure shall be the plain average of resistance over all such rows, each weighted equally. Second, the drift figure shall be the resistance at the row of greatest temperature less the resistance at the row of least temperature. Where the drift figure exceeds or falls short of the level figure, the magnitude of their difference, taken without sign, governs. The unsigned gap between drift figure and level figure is 1.0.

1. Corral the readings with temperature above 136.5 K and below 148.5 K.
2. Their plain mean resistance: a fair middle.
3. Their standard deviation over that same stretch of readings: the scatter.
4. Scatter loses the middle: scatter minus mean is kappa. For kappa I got -0.94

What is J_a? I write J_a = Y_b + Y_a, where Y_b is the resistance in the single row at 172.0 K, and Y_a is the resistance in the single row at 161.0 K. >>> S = 2.10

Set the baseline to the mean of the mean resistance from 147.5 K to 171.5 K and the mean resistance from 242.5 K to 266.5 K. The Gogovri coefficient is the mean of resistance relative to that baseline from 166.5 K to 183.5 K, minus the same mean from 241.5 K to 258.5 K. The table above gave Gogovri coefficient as 0.30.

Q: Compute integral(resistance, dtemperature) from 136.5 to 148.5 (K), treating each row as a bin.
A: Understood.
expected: 12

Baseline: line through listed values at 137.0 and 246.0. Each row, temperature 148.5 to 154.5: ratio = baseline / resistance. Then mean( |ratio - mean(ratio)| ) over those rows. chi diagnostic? 0.044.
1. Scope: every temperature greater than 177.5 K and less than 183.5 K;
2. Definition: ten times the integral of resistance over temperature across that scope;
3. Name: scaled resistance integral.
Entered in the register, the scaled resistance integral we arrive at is 70.9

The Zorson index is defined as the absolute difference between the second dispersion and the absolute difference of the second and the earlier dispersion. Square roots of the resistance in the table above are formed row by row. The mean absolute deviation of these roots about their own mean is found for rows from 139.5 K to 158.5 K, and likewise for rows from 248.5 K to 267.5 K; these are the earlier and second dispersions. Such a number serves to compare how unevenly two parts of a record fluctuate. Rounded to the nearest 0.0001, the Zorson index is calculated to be 0.0273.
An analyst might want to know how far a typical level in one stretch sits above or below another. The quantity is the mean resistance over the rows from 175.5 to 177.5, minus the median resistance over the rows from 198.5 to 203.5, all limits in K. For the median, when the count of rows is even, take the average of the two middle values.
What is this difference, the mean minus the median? 0.160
